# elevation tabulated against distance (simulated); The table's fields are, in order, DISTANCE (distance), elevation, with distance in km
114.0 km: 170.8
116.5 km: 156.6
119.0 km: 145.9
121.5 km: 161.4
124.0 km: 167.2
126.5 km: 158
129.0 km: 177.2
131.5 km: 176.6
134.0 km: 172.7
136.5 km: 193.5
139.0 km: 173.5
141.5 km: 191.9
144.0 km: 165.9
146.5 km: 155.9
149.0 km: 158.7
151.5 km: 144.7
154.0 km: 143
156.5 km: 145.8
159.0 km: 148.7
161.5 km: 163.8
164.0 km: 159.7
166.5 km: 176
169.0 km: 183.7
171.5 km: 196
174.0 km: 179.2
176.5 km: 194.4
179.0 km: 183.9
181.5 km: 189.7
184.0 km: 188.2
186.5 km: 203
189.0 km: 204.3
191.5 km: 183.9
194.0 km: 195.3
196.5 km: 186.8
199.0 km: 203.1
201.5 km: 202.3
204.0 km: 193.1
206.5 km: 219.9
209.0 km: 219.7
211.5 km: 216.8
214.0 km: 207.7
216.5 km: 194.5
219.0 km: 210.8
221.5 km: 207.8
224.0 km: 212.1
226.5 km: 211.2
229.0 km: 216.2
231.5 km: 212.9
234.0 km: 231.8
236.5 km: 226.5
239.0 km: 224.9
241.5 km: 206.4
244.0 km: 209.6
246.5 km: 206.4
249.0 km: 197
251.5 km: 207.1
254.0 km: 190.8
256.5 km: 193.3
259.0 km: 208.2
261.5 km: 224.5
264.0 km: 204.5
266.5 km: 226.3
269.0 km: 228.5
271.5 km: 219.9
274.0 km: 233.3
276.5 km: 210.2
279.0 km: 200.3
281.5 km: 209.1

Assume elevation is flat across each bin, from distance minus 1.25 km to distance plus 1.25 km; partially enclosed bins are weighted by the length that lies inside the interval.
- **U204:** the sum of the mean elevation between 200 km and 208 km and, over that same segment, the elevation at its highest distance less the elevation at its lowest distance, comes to 223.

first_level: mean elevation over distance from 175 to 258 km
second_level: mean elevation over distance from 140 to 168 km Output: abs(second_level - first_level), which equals 45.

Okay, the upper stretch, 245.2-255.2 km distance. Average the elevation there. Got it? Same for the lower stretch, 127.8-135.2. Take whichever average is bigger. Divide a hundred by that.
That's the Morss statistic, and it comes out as 0.499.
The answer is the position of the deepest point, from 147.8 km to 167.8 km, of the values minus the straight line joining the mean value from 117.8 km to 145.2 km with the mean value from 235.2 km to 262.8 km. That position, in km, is 154.0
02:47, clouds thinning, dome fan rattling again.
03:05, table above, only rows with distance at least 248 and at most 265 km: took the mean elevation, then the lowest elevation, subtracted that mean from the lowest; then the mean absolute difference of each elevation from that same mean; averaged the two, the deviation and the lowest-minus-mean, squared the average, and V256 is 5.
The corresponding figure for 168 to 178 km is 1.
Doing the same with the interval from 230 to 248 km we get 0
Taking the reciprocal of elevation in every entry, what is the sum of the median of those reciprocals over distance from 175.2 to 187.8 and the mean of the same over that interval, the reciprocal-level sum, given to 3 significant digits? 0.0105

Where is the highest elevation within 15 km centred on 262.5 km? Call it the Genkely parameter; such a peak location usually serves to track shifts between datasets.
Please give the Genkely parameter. 269.0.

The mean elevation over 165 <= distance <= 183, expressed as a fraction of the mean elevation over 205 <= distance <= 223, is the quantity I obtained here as 0.88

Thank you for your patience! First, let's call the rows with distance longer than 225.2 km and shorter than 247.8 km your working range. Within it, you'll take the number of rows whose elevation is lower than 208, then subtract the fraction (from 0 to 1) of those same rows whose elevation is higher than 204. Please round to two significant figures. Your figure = 1.0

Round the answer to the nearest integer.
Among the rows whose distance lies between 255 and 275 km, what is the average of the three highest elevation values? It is 229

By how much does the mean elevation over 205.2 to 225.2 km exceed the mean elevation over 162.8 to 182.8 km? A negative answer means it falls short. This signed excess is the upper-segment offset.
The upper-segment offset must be 28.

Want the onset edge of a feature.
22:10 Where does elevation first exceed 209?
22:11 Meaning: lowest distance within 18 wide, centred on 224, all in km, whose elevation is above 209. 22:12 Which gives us 219.0 km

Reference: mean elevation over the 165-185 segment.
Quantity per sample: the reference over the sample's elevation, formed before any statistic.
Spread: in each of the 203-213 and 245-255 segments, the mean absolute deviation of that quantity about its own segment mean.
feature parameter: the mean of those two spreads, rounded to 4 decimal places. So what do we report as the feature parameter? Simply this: 0.0362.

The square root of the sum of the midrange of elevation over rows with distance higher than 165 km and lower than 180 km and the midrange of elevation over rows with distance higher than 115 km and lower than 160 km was 18.8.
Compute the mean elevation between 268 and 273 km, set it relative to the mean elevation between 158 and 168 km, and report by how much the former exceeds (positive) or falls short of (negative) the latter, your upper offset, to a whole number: 62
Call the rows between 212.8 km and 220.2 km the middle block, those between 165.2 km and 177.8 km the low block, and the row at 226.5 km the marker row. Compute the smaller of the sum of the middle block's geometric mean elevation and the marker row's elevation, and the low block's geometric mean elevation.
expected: 186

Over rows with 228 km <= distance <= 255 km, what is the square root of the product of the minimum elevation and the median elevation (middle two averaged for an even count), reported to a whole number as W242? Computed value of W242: 200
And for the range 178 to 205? 188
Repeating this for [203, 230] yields 202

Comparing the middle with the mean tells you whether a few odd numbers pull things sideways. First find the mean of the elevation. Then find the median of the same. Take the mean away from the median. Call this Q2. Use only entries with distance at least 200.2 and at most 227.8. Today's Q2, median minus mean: 2.1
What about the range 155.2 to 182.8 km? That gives 4.6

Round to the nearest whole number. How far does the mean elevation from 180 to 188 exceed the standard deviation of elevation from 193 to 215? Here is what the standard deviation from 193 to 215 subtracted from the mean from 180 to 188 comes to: 182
